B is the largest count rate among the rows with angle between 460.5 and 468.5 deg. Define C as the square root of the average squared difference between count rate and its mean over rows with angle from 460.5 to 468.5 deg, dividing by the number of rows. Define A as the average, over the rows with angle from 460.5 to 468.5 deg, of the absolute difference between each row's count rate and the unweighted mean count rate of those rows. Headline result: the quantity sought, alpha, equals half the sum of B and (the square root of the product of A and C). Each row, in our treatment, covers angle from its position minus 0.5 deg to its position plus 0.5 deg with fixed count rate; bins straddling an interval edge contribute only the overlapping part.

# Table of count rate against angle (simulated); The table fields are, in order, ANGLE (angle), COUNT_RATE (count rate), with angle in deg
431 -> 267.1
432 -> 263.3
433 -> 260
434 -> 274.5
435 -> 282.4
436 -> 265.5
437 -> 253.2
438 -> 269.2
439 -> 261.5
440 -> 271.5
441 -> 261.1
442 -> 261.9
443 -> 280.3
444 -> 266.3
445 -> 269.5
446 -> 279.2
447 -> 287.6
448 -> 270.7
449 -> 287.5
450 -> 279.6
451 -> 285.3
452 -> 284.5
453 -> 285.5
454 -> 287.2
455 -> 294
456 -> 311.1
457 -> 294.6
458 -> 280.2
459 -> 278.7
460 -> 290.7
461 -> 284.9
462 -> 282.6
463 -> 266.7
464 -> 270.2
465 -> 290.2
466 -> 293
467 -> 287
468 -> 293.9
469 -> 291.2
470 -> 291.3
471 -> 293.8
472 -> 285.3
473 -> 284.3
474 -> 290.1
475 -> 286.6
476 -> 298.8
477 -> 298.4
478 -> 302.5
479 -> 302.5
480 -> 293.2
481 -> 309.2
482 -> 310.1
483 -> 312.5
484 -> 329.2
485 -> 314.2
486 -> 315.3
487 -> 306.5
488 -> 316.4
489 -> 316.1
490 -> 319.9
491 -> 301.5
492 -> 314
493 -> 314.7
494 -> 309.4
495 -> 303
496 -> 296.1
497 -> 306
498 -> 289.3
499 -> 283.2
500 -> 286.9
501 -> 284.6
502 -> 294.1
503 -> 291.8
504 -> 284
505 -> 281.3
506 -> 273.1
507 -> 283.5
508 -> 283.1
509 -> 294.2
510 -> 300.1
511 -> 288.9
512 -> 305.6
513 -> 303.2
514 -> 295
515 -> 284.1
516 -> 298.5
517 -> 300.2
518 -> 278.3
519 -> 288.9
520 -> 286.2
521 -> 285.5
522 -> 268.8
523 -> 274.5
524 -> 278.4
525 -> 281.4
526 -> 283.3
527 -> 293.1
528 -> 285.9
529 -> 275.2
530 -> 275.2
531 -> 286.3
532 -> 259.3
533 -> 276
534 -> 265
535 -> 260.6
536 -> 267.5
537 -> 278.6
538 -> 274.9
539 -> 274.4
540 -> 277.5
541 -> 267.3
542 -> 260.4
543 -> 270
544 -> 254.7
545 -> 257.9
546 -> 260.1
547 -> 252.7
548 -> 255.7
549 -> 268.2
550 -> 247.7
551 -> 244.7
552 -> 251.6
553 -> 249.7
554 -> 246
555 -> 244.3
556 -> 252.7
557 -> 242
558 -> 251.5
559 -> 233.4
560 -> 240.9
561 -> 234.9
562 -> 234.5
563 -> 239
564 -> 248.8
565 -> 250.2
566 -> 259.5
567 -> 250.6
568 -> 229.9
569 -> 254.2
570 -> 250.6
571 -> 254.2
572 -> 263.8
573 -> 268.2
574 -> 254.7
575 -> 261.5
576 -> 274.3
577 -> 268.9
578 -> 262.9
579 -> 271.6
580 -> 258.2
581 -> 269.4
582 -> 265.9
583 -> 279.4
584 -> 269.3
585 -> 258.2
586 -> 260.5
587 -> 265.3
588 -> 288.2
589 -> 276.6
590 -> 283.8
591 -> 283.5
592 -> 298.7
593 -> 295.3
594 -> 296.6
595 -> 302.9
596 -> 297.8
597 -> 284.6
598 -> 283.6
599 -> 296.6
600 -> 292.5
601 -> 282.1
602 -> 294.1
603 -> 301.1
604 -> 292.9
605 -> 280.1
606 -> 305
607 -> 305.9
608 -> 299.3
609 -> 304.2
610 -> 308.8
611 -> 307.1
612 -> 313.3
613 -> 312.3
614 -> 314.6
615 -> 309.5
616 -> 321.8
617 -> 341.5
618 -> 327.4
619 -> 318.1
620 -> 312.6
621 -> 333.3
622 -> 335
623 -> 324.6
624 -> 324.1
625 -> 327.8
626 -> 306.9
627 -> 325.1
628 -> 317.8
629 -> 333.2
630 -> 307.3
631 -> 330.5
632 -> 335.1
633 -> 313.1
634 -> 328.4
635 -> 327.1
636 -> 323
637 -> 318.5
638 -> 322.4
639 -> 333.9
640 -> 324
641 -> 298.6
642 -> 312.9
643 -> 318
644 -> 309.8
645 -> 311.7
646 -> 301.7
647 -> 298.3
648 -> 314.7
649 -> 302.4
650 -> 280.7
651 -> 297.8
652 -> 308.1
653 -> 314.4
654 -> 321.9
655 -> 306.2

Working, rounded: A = 7.8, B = 293.9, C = 9.5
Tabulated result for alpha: 151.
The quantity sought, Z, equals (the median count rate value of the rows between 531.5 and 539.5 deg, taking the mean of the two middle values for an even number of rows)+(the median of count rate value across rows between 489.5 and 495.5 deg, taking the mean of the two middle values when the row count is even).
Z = 583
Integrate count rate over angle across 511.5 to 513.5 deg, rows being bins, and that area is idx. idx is 609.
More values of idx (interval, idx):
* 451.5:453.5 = 570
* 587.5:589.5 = 565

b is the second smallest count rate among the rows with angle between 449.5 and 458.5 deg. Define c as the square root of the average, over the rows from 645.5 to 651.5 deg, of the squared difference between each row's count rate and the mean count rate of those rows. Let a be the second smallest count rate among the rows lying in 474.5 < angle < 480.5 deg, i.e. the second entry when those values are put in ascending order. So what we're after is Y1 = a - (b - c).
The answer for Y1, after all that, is 23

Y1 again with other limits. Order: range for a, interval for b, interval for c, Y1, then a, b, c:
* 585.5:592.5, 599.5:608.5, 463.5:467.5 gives -8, 265.3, 282.1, 8.9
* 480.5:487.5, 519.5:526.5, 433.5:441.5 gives 43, 309.2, 274.5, 8.5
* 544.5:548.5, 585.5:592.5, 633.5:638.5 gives -6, 255.7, 265.3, 3.5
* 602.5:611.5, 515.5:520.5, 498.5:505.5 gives 11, 292.9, 286.2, 4.4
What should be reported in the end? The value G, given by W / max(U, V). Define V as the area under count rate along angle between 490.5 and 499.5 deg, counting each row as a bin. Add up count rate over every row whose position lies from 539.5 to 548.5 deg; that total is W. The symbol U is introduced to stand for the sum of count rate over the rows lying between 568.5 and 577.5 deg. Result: 0.87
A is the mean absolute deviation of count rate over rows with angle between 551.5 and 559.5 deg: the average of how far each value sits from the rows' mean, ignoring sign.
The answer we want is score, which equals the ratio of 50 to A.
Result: 10.1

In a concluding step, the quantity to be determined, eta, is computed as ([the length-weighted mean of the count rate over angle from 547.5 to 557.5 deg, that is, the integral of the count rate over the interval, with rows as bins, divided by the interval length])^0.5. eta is 15.8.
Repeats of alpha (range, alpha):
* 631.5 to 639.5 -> 171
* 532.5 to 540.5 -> 142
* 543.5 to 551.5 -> 137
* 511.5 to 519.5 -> 157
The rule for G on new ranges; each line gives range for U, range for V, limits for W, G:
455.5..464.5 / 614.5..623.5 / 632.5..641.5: 0.99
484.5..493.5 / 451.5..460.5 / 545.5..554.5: 0.81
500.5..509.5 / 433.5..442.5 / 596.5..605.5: 1.01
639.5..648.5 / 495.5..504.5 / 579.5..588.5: 0.87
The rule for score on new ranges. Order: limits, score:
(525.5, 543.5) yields 6.7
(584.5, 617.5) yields 3.8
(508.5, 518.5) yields 7.4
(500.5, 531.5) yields 6.8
